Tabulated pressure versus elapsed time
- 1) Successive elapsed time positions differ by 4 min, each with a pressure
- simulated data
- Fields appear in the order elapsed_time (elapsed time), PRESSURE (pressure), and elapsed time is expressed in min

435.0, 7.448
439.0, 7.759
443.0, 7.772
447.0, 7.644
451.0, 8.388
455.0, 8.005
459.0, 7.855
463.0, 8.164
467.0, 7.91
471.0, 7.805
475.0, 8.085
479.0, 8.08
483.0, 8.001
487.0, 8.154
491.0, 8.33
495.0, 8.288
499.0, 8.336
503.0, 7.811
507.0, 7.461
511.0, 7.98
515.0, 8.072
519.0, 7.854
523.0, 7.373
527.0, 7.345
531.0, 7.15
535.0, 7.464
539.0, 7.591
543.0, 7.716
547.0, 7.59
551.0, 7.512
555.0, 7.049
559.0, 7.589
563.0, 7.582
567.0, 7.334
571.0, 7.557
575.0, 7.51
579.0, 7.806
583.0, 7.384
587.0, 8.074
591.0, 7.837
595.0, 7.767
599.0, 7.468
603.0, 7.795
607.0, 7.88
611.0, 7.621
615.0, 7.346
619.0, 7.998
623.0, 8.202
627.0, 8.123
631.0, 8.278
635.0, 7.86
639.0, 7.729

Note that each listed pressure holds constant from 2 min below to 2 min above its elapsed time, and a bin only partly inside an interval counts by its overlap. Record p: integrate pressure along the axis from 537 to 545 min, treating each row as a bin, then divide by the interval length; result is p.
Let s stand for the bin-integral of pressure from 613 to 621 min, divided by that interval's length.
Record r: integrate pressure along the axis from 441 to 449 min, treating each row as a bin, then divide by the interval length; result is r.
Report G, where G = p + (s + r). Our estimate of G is 23.0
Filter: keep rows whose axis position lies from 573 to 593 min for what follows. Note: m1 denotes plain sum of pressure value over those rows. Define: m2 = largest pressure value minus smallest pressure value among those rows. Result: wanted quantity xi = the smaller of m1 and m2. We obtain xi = 0.69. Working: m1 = 39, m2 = 0.69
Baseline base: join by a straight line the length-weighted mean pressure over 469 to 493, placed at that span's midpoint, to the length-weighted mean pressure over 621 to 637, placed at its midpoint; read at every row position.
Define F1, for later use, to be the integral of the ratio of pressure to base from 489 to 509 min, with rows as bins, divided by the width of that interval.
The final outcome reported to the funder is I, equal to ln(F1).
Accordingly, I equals 0.00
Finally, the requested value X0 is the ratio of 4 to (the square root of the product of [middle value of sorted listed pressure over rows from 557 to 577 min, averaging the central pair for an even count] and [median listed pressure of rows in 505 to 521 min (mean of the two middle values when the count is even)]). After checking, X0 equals 0.517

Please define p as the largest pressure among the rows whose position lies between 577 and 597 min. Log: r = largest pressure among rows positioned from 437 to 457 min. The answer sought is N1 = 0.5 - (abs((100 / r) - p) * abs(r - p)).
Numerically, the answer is -0.71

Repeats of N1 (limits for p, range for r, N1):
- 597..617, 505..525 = -0.37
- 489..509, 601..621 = -0.91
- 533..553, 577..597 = -1.17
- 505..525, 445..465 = -0.72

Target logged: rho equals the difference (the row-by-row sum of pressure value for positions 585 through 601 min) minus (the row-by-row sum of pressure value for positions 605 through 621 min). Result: 0.3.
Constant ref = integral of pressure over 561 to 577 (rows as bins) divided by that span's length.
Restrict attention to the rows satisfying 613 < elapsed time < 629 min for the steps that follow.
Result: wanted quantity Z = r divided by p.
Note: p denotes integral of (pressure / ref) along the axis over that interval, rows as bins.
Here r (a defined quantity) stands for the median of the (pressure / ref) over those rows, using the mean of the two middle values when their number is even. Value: 0.0636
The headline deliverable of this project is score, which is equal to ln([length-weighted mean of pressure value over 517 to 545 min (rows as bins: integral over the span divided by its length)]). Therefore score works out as 2.01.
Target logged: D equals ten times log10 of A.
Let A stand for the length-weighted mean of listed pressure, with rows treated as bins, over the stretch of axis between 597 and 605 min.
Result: 8.83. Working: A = 7.63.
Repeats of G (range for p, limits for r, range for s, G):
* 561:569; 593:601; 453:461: 23.0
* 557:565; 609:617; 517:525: 22.7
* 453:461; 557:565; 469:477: 23.5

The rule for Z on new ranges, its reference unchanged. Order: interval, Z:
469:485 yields 0.0629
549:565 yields 0.0635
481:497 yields 0.0627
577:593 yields 0.0629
